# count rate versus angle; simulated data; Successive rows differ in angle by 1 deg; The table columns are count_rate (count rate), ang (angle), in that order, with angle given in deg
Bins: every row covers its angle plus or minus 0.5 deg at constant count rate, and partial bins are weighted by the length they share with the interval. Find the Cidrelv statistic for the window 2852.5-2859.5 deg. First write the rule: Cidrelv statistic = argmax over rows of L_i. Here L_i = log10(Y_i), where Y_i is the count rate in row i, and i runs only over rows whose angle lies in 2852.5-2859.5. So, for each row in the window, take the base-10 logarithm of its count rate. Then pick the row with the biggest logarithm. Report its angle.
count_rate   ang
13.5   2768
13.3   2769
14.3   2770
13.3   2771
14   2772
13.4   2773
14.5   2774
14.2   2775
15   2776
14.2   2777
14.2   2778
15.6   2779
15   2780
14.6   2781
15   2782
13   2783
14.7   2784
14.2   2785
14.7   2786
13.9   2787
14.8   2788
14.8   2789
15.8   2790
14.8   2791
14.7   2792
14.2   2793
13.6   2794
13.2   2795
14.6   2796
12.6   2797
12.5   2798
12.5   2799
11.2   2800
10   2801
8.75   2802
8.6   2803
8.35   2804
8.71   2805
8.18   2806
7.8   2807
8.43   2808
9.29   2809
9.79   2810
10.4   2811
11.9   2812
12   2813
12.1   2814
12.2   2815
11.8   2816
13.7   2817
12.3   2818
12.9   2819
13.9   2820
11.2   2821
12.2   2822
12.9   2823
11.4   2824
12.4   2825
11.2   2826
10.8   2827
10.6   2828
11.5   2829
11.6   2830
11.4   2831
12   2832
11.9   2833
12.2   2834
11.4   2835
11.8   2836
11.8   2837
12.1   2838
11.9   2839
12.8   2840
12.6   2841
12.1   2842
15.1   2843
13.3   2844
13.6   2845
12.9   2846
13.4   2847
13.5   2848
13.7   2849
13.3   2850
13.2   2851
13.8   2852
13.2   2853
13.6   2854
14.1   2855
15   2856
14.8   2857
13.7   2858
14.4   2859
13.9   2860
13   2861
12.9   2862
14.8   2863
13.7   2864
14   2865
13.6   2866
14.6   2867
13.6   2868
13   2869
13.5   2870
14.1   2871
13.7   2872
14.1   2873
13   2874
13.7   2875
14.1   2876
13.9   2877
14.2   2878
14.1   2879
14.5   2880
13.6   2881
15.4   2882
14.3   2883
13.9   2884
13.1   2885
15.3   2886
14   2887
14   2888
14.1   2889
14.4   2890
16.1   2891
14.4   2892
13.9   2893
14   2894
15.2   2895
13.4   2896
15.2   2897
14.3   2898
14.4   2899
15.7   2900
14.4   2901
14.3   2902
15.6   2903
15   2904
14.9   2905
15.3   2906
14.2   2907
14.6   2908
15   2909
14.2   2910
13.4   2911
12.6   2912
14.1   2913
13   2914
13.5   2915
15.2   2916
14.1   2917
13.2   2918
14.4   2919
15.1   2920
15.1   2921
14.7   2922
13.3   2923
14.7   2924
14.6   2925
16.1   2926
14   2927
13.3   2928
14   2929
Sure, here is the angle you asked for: 2856 deg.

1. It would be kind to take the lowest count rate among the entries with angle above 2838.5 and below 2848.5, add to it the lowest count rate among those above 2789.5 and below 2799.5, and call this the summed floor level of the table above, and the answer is 24.4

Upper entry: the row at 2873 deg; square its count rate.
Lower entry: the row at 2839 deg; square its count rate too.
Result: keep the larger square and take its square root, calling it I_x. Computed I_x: 14.1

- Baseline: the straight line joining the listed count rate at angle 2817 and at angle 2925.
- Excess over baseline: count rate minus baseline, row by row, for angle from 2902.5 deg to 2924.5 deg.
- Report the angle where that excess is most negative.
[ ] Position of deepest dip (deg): 2912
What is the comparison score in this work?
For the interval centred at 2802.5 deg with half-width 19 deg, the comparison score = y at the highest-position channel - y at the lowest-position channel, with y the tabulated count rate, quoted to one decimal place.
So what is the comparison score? -3.5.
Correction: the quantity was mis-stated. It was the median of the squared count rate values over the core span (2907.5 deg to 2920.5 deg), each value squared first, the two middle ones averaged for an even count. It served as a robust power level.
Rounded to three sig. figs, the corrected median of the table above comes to 199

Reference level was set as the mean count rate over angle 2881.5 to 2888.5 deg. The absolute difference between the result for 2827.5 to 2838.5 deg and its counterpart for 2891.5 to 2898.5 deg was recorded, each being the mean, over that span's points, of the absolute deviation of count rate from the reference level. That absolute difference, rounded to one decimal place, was 2.1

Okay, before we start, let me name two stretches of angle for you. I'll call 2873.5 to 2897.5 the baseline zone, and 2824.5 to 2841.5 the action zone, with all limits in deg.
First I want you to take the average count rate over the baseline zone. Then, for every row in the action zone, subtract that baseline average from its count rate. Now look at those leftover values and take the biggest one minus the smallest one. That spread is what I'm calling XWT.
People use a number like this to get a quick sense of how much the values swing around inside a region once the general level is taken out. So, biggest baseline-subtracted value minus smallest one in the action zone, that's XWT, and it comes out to 2.20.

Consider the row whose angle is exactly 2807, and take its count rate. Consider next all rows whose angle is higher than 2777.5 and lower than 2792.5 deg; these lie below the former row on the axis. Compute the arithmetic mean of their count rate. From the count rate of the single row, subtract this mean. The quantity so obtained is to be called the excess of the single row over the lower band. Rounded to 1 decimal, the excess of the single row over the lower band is -6.9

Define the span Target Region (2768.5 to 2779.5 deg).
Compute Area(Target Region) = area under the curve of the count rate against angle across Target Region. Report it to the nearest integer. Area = 156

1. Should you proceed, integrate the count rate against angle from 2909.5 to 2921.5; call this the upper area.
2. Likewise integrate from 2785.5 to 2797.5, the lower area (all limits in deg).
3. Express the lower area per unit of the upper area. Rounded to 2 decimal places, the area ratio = 1.02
